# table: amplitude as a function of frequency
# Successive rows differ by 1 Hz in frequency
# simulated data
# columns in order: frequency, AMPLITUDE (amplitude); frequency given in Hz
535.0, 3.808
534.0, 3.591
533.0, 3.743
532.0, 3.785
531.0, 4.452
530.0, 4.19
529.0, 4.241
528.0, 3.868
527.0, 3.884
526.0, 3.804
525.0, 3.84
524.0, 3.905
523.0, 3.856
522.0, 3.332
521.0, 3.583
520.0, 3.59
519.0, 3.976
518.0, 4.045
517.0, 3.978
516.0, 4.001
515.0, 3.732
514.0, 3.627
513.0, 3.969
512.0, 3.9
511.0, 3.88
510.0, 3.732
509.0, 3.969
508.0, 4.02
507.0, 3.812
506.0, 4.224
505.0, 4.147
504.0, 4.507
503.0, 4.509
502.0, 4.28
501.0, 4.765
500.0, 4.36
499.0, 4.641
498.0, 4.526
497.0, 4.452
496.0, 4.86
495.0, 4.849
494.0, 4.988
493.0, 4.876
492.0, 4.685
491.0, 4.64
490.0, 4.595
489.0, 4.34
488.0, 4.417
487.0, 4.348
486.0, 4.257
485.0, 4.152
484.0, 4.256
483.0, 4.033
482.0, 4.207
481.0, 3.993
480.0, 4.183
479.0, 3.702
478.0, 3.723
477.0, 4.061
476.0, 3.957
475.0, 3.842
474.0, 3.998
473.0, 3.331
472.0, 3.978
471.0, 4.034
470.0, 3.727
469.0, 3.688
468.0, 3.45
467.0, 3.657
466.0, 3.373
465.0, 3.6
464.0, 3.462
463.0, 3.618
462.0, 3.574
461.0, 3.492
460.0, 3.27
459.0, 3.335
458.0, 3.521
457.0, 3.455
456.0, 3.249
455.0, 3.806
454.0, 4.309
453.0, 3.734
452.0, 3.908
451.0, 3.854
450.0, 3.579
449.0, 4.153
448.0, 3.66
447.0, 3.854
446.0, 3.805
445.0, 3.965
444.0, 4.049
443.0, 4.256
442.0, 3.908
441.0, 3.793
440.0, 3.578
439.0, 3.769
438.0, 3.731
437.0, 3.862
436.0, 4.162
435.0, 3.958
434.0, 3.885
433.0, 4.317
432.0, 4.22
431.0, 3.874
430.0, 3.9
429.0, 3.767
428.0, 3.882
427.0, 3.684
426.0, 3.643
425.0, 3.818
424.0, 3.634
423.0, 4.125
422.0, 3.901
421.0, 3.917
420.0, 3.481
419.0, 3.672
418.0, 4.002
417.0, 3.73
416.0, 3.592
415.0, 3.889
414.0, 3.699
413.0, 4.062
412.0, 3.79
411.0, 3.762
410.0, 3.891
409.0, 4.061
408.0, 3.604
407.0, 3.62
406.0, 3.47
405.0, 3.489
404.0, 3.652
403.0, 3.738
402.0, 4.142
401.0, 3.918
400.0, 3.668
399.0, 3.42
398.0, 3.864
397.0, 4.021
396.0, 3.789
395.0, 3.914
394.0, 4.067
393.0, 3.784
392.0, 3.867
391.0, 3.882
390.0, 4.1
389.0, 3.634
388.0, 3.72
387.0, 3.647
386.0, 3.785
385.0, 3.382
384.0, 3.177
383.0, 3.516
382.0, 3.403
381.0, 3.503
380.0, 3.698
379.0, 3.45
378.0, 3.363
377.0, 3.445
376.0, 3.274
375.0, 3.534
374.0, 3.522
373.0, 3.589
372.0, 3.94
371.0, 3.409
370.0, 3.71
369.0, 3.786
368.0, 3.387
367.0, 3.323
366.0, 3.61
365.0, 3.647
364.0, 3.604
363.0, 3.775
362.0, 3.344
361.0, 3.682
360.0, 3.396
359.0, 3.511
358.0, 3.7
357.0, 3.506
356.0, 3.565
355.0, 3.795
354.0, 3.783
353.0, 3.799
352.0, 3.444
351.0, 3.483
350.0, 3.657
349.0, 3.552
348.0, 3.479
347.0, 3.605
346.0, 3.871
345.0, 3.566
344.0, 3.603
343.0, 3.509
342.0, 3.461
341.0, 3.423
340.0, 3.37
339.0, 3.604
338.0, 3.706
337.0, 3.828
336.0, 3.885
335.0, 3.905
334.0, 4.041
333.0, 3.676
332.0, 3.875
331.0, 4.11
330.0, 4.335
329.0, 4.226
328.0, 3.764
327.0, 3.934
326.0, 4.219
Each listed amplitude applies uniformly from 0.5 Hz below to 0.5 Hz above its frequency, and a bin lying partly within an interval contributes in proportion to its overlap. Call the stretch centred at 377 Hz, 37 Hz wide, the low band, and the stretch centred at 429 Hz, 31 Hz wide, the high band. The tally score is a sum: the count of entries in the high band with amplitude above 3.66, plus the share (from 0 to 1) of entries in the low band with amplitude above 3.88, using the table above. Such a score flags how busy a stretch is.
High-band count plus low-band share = 26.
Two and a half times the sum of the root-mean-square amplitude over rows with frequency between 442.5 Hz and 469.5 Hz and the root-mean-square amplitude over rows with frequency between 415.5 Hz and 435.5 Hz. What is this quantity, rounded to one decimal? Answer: 18.9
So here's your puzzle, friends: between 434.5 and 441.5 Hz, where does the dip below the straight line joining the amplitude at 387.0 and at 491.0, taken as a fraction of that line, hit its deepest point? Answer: 440.0 Hz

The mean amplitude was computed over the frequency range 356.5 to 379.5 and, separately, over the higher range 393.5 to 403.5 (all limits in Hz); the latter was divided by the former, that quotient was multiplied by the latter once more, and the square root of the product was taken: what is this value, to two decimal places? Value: 2.05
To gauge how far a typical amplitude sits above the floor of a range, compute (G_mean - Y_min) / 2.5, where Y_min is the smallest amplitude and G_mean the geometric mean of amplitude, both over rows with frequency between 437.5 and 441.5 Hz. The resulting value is 0.056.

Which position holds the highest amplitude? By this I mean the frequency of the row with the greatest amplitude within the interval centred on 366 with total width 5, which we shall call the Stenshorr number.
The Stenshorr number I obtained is 365.0 Hz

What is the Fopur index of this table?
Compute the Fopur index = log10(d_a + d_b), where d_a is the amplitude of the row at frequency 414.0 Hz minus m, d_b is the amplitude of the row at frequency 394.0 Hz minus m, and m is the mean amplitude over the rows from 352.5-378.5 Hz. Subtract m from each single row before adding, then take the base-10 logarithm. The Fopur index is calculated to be -0.21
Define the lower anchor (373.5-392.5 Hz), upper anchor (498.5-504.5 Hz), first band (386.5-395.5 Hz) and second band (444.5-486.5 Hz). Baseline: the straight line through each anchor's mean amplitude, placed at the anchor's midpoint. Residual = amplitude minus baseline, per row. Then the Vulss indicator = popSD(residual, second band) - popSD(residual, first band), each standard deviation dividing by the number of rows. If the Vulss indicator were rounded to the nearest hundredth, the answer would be 0.13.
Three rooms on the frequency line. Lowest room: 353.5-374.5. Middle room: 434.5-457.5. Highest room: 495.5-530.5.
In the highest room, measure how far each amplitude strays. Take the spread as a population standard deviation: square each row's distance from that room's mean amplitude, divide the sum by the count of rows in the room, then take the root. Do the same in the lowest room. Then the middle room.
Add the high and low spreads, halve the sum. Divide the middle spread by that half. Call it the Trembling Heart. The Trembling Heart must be 0.95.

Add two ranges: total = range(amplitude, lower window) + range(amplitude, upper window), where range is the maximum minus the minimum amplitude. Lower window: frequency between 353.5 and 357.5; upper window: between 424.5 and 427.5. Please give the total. 0.46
